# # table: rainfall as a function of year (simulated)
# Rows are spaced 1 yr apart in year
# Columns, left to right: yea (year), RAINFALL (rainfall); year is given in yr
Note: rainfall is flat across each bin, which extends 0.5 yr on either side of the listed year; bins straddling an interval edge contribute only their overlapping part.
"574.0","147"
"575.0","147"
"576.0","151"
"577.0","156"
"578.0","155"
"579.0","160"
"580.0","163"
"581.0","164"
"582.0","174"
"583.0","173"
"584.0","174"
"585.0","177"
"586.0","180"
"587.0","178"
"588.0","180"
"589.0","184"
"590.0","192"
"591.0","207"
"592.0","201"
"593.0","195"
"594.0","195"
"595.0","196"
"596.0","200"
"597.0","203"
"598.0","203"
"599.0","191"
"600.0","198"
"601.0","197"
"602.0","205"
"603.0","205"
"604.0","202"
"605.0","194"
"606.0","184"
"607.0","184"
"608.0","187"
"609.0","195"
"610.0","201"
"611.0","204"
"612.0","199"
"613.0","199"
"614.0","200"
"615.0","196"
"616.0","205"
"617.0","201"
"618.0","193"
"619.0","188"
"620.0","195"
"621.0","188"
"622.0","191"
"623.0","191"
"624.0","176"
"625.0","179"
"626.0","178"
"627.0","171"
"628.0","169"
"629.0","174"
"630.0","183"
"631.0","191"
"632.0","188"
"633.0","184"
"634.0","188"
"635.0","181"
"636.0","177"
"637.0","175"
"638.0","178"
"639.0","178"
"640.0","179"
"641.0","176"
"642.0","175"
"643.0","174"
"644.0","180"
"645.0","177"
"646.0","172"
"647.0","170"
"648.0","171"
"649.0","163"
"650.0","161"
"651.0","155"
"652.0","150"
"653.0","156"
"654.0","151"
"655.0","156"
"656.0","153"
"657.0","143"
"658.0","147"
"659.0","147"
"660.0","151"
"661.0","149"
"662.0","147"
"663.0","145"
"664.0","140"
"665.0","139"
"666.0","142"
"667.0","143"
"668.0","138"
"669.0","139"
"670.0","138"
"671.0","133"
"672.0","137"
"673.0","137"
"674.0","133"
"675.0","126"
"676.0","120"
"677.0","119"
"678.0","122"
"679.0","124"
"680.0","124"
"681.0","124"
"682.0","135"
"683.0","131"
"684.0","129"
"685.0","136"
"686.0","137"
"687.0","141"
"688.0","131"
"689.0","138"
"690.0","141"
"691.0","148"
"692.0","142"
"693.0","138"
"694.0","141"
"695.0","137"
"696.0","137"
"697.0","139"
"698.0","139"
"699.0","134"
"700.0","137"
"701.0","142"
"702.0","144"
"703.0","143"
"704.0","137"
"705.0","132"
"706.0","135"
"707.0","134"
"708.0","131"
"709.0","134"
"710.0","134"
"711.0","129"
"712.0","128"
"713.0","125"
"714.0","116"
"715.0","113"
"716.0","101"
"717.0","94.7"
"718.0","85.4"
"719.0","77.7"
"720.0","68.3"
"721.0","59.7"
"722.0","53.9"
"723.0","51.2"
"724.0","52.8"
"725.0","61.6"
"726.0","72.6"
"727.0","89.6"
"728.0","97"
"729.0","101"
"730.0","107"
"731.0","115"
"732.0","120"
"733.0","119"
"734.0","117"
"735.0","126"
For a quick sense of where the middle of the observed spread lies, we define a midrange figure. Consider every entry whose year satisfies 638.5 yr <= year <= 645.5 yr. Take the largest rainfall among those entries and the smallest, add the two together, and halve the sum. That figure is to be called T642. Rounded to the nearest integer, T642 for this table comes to 177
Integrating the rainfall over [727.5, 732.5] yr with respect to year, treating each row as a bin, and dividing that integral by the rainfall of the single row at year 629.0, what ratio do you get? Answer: 3.1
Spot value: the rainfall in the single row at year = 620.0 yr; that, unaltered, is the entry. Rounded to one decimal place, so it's 195.0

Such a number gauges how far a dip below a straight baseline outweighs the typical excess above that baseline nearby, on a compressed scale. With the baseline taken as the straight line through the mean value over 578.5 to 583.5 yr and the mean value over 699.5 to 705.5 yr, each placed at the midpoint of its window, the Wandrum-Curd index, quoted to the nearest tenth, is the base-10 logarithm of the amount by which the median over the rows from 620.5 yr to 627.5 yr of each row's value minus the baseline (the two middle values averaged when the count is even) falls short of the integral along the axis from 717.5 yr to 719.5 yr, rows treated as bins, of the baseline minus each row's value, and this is 1.9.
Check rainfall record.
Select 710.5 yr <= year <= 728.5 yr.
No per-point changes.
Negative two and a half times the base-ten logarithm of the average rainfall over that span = -4.86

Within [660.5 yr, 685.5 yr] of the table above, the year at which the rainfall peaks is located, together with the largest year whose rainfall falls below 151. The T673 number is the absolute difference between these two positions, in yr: 24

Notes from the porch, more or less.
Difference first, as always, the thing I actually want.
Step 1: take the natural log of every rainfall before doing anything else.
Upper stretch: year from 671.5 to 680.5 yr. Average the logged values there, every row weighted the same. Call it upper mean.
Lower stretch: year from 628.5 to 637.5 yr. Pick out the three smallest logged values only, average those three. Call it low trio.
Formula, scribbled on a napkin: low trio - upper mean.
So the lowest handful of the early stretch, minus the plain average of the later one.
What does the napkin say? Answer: 0.32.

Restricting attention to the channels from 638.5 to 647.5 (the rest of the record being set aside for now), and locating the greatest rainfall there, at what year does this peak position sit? 644.0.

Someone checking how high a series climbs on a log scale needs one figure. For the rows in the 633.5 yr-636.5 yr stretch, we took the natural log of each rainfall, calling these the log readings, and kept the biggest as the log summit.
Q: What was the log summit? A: 5.24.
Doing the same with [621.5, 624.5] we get 5.25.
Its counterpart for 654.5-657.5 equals 5.05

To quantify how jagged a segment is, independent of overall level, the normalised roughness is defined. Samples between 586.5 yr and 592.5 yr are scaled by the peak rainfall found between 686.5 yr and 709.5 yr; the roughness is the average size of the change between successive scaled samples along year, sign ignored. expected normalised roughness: 0.047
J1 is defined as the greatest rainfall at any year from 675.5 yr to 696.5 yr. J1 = 148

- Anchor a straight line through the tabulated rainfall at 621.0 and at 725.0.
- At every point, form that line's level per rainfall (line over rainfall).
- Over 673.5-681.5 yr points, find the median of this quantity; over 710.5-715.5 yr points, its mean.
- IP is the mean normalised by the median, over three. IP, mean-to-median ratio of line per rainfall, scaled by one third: 0.217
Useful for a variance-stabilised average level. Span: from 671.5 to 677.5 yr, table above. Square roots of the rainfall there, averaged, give 11.3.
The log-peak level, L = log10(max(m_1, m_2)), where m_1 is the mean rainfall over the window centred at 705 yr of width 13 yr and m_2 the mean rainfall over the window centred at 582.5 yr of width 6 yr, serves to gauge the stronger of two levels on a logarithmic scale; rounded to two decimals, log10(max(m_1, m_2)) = 2.23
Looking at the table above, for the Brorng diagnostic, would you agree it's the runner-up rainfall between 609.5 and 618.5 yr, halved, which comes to 102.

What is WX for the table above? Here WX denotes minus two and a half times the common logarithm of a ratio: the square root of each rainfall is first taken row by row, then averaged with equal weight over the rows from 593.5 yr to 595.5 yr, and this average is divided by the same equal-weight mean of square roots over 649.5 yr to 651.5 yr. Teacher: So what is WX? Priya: -0.12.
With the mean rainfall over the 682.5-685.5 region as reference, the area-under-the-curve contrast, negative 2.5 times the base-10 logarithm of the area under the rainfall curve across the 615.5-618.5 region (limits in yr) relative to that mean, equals -1.64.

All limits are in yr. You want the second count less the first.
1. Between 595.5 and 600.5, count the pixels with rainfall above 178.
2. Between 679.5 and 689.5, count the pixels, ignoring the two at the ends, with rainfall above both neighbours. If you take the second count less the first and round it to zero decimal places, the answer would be -3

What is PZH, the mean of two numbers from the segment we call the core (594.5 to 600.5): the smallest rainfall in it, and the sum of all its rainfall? 691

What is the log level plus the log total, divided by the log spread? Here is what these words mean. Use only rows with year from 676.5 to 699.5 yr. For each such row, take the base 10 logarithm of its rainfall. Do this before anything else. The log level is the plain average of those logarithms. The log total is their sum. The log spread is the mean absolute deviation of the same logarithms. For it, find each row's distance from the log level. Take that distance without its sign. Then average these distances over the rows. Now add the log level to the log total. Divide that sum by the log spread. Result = 2553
